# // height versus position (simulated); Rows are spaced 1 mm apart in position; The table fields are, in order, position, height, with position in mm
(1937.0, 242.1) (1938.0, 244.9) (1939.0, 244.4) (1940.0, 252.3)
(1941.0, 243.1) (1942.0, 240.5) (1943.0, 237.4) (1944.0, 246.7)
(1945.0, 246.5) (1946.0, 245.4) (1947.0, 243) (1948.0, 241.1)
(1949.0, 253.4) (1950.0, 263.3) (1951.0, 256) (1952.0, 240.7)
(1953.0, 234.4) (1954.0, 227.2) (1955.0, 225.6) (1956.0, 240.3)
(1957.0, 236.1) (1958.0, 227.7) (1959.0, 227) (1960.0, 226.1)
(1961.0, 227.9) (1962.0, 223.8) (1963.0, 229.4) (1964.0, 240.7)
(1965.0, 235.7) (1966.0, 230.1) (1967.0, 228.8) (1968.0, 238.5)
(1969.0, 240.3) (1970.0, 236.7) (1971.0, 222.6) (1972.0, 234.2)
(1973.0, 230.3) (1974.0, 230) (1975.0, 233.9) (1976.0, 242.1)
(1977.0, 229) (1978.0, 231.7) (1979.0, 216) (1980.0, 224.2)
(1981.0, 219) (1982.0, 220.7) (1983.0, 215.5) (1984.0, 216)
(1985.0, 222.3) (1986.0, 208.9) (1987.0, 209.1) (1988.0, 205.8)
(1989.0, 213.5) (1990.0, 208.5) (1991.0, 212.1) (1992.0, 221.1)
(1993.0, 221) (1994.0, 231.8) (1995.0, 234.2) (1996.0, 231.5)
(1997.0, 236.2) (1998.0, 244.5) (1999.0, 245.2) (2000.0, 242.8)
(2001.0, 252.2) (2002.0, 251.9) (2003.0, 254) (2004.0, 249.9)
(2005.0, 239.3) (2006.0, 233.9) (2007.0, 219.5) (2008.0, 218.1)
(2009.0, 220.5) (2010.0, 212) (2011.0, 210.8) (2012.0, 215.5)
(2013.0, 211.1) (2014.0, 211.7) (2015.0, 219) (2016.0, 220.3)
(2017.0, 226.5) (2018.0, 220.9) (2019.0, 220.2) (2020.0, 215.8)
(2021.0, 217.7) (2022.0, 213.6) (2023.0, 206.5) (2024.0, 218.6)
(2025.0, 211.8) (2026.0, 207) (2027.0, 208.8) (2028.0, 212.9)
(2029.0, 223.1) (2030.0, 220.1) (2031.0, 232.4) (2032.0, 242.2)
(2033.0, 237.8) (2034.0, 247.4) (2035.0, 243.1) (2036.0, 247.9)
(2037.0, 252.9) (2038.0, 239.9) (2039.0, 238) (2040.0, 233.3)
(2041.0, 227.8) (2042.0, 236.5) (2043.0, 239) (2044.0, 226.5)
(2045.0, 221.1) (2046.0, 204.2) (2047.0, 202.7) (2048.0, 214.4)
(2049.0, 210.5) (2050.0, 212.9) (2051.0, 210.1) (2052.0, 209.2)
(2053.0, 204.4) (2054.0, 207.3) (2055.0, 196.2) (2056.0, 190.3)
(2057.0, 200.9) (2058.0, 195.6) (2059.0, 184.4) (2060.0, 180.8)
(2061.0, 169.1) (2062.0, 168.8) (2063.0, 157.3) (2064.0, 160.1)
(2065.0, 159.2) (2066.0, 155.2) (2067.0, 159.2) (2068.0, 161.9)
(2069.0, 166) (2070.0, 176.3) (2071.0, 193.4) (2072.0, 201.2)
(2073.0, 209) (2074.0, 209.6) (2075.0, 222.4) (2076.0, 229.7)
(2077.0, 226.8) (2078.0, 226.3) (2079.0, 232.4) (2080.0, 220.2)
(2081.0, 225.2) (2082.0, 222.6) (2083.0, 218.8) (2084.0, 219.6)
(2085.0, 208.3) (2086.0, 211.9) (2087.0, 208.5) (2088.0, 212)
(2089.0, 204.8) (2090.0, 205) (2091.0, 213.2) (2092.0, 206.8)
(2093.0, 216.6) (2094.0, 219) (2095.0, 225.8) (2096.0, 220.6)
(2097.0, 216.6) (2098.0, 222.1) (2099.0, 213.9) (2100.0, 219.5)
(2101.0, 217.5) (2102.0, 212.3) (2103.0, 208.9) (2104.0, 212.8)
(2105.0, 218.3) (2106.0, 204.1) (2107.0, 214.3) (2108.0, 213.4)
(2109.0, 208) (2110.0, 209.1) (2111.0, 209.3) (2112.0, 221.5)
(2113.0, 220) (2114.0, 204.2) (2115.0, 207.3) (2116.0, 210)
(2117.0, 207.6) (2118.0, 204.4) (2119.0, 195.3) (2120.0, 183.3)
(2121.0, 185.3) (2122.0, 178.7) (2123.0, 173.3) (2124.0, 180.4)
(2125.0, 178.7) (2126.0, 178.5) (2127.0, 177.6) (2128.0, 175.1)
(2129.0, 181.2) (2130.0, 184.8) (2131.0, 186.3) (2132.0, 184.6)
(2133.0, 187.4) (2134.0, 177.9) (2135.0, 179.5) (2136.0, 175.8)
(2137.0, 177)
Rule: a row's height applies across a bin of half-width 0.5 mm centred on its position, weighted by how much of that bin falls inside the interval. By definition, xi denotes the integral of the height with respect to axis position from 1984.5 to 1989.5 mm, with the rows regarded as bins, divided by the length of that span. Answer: 212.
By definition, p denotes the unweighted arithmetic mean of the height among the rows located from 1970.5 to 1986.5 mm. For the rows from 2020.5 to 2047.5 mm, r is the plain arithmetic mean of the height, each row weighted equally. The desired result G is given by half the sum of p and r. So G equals 226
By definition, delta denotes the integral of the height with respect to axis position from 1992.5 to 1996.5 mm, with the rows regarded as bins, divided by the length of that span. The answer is 230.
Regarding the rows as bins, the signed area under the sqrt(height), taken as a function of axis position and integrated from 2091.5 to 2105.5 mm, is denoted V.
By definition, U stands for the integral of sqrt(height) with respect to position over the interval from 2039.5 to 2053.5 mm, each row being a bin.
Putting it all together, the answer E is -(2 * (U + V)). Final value -825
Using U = 207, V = 206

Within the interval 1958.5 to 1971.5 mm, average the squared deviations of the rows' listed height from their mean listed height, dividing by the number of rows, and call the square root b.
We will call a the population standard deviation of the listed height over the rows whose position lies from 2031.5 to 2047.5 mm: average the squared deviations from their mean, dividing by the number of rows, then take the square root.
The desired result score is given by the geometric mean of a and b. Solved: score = 9.2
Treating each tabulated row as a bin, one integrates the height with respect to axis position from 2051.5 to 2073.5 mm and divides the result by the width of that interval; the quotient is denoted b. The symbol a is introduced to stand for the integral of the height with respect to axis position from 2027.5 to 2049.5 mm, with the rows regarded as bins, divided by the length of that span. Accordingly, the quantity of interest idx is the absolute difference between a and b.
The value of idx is 48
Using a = 230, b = 182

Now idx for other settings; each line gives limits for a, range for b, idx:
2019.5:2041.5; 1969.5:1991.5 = 5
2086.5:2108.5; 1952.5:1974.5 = 18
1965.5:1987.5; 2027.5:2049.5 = 3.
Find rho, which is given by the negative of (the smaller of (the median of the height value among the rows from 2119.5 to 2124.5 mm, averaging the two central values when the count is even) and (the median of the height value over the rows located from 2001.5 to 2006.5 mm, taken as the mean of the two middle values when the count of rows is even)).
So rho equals -180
